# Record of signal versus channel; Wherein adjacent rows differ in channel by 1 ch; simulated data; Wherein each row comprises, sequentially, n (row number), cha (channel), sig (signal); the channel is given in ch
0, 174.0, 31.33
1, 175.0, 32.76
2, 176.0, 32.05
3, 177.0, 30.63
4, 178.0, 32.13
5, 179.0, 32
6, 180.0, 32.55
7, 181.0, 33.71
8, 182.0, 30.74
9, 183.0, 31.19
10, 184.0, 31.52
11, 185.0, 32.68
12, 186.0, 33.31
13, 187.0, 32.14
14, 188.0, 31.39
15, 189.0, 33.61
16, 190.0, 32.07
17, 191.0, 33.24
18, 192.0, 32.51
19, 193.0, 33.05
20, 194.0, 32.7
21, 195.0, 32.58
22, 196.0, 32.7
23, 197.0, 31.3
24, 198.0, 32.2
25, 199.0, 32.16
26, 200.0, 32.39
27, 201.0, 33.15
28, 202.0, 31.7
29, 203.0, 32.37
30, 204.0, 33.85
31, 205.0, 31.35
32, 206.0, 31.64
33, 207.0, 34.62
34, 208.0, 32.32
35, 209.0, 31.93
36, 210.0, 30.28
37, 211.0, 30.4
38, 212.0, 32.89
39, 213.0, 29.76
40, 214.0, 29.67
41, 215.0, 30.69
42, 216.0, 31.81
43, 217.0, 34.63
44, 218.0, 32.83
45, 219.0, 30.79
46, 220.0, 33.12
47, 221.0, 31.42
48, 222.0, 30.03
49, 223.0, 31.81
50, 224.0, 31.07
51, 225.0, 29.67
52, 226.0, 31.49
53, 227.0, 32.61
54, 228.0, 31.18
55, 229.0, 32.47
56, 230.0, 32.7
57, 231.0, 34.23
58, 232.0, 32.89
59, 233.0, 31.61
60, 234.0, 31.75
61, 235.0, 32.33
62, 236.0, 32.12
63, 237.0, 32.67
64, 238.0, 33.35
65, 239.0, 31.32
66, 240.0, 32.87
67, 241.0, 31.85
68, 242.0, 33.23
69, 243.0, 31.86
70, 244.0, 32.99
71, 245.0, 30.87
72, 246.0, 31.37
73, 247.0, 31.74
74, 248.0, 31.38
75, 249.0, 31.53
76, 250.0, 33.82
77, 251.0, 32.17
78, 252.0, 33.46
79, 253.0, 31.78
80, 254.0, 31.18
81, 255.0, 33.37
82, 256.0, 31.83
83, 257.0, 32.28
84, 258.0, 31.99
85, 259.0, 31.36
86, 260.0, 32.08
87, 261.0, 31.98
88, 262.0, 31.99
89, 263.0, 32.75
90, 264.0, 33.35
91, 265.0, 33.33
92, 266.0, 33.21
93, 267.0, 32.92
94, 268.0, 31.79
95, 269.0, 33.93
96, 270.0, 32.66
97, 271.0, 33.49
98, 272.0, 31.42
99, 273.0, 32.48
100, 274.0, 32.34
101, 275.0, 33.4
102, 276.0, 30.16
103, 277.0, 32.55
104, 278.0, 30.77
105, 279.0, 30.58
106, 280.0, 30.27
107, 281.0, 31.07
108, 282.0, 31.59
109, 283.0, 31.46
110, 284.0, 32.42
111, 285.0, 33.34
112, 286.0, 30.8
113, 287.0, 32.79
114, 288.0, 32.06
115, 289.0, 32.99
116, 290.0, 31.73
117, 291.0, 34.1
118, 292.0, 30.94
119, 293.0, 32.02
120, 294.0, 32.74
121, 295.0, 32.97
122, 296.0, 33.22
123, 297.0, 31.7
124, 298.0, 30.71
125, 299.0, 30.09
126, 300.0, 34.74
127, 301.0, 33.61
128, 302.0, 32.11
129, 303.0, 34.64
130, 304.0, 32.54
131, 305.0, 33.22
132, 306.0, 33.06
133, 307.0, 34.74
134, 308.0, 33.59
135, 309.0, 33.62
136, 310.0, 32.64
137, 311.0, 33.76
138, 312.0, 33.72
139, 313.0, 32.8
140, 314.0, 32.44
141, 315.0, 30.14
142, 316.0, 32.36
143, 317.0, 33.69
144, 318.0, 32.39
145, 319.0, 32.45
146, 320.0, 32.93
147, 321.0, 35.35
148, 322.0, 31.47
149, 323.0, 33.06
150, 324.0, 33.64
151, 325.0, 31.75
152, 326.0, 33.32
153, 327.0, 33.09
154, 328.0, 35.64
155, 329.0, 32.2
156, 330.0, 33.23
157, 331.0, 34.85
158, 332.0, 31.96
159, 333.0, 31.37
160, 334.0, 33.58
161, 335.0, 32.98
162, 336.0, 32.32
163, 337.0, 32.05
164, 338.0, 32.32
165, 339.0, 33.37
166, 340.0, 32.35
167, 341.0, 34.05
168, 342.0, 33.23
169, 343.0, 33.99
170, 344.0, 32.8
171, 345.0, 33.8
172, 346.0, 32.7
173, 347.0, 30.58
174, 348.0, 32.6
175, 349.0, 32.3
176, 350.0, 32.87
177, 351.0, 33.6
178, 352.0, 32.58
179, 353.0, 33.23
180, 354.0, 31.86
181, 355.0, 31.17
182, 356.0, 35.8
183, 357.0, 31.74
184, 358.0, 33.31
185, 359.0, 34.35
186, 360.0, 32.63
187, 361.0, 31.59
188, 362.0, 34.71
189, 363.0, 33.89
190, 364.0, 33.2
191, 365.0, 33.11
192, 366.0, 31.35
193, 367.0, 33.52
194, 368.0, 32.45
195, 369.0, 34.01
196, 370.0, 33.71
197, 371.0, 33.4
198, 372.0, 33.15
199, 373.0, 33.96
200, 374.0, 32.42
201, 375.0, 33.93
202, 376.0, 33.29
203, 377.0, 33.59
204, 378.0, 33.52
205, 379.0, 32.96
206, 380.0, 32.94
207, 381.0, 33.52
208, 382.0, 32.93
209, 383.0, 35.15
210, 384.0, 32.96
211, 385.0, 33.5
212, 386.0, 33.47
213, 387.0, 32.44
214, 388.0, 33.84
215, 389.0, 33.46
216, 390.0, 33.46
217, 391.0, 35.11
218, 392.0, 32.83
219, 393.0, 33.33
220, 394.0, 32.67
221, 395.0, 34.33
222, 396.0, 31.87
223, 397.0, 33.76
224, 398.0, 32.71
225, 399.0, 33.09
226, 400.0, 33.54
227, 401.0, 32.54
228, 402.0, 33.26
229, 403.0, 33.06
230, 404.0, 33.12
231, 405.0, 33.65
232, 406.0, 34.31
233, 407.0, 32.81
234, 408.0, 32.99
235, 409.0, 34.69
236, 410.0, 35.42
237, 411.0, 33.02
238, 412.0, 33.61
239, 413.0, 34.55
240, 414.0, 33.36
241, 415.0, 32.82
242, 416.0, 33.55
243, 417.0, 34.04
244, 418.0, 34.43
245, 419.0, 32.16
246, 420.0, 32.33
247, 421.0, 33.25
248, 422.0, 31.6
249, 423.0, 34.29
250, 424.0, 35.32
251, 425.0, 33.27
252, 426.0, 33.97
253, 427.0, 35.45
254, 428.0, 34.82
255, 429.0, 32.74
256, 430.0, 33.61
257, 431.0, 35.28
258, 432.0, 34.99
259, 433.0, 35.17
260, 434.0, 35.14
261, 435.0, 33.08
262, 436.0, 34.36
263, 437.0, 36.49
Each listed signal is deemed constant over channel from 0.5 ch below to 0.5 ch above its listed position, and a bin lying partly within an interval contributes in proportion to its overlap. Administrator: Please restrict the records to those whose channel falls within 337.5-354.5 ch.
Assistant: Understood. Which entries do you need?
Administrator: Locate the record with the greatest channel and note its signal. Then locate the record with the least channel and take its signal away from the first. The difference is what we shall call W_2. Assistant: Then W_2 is -0.46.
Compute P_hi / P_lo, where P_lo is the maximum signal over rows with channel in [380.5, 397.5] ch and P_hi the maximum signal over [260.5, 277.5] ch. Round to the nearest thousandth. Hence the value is 0.965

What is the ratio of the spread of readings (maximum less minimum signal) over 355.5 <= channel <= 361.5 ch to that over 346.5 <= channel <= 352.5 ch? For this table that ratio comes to 1.4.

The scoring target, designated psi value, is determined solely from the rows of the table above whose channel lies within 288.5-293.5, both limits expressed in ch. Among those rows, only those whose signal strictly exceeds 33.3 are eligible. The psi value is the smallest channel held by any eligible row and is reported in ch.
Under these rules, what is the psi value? 291.0 ch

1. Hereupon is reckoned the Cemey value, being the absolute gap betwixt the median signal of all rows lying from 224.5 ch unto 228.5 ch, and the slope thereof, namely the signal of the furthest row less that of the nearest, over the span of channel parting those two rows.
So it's 30.8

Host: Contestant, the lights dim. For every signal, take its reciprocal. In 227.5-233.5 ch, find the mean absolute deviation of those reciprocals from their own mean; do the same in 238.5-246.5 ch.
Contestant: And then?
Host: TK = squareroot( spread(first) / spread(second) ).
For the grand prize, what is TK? 1.00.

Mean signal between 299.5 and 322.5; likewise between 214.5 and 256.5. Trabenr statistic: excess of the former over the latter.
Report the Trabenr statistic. 1.0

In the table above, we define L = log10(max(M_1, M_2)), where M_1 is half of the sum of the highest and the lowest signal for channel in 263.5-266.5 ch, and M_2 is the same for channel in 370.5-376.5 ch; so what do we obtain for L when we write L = 1.52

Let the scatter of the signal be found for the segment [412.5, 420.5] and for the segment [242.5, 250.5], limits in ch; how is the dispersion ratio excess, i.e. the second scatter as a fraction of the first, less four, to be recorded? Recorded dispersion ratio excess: -2.93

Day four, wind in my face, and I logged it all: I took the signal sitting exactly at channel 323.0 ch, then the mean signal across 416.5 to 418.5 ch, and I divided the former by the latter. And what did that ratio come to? 0.97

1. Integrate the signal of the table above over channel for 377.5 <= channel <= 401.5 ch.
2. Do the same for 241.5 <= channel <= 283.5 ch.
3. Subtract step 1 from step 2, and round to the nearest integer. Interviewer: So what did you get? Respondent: 550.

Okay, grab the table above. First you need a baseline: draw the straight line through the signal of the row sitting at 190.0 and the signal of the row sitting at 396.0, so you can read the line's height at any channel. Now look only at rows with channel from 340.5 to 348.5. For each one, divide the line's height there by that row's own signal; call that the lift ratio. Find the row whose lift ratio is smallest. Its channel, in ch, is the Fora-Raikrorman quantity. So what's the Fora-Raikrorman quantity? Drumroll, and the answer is 341.0 ch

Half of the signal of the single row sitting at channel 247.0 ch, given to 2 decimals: 15.87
